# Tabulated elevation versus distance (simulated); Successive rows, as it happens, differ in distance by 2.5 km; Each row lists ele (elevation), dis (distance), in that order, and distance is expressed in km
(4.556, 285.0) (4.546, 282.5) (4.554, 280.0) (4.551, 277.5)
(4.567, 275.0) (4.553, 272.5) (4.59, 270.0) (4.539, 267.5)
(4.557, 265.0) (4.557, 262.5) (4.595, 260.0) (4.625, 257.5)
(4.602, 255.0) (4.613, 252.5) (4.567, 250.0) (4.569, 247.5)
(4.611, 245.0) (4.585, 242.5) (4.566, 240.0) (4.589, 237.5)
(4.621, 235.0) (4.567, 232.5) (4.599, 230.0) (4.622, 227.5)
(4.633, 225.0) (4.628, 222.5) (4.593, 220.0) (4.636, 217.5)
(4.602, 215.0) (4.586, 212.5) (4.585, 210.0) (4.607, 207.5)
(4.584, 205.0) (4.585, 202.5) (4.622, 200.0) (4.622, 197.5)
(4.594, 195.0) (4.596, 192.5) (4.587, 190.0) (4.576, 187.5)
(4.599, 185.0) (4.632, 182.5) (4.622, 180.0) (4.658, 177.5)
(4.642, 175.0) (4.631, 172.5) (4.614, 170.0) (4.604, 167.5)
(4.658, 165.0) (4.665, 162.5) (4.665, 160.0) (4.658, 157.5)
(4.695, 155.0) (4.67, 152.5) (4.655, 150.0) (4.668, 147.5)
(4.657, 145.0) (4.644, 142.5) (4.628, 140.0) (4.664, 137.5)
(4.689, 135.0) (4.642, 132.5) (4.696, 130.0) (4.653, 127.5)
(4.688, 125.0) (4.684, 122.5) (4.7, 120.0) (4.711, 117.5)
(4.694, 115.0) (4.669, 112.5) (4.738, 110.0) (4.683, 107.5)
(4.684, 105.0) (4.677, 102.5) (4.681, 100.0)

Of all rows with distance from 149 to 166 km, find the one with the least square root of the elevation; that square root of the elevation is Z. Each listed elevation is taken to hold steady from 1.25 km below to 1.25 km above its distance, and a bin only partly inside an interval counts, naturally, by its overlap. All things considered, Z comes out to 2.158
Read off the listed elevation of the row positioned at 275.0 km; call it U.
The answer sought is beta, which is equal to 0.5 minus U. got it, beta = -4.07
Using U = 4.567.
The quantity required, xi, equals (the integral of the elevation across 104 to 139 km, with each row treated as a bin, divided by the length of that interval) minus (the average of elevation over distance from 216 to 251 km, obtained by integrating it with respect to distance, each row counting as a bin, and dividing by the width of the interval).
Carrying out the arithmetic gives 0.09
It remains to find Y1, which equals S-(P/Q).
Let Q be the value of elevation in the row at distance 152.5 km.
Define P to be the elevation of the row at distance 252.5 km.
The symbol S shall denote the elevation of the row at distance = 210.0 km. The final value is 3.60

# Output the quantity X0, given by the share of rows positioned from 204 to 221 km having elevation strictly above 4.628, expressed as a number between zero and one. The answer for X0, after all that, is 0.1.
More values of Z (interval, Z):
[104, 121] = 2.161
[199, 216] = 2.141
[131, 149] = 2.151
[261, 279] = 2.130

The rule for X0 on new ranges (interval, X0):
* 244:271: 0.0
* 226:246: 0.0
